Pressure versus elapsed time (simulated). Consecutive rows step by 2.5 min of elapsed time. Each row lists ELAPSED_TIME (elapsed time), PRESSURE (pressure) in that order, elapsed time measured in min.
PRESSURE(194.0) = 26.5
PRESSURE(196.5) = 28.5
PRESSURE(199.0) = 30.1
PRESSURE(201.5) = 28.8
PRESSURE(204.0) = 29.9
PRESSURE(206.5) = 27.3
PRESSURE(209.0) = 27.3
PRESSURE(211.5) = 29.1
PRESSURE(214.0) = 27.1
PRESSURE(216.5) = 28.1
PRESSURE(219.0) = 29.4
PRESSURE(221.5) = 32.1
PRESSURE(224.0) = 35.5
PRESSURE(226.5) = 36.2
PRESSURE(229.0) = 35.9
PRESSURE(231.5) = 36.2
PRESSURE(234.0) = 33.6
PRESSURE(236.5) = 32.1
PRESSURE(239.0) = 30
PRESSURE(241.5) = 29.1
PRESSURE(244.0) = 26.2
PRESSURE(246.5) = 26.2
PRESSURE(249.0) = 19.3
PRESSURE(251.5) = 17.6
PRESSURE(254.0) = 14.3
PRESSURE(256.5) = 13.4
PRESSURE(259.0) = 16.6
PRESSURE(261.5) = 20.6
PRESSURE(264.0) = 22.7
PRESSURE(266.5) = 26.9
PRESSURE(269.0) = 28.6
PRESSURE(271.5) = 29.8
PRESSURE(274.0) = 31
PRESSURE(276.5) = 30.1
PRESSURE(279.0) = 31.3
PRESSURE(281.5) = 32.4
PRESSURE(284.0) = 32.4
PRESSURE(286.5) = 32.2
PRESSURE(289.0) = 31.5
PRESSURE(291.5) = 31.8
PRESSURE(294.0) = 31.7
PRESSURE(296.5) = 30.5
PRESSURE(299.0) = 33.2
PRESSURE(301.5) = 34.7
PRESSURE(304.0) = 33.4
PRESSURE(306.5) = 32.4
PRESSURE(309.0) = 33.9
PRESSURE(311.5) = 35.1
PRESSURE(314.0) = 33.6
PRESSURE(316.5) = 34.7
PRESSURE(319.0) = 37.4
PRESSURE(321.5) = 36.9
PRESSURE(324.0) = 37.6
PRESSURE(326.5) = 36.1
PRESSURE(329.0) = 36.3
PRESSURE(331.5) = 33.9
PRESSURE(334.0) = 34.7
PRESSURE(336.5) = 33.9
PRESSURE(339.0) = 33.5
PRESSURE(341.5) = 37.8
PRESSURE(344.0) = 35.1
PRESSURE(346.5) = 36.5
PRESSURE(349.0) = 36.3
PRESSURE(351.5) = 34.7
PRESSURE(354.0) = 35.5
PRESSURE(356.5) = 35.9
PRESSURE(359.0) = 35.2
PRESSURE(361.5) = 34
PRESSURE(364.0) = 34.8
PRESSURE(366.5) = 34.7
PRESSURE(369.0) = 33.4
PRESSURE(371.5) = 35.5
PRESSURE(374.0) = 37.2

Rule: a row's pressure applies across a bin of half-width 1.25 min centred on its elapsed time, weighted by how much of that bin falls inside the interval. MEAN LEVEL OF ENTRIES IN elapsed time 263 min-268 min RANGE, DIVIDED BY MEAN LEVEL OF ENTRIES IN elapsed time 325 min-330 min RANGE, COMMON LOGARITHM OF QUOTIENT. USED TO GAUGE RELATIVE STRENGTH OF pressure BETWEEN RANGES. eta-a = -0.2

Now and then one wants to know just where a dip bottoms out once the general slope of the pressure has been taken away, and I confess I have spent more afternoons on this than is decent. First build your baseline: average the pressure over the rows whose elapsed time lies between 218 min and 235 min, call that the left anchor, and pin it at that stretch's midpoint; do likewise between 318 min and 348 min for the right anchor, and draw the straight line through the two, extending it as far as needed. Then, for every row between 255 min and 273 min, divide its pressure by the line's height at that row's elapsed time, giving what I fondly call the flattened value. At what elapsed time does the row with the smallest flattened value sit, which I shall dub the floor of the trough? 256.5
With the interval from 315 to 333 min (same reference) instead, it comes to 331.5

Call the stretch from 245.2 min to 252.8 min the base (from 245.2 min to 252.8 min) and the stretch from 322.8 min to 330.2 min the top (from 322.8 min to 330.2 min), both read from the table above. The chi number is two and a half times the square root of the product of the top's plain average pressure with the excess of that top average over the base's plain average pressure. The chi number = 60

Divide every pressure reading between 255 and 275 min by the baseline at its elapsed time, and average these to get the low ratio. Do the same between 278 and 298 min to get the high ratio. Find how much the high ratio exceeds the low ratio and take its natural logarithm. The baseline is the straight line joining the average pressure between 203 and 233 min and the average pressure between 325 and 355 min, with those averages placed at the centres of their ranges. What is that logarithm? -1.5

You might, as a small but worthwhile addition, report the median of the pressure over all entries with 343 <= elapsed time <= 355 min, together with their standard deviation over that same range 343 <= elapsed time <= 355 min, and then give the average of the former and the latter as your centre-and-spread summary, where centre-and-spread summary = 18.1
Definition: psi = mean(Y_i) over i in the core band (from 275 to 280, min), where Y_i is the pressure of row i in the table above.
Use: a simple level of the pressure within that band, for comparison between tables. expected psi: 30.7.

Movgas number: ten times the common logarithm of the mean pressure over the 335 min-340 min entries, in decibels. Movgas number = 15.3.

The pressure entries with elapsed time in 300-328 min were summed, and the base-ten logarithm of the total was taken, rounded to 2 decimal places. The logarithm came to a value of 2.59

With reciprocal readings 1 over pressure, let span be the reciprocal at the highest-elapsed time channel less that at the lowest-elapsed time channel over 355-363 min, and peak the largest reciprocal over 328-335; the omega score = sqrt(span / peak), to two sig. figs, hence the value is 0.23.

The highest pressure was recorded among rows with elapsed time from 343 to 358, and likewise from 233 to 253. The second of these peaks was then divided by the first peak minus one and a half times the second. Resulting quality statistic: -2.4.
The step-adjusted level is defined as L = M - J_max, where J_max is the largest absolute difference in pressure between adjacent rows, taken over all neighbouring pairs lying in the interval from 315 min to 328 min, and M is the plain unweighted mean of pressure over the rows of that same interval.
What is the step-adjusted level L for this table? 34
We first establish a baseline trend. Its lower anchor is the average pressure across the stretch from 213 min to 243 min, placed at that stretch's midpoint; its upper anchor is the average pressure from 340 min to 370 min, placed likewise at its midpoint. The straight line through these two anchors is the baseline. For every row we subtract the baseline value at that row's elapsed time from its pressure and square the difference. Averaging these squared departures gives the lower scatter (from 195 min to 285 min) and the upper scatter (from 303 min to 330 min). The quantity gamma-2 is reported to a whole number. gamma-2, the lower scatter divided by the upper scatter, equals 18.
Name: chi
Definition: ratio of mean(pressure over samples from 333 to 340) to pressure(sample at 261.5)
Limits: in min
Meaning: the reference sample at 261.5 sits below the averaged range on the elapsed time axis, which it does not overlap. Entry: 1.7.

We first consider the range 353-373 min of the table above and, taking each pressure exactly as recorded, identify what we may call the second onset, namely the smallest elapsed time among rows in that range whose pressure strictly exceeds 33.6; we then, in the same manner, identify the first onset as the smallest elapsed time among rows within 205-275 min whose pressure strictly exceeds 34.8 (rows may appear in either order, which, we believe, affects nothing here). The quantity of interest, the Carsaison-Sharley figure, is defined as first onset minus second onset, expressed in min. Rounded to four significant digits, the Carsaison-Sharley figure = -130.0 min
